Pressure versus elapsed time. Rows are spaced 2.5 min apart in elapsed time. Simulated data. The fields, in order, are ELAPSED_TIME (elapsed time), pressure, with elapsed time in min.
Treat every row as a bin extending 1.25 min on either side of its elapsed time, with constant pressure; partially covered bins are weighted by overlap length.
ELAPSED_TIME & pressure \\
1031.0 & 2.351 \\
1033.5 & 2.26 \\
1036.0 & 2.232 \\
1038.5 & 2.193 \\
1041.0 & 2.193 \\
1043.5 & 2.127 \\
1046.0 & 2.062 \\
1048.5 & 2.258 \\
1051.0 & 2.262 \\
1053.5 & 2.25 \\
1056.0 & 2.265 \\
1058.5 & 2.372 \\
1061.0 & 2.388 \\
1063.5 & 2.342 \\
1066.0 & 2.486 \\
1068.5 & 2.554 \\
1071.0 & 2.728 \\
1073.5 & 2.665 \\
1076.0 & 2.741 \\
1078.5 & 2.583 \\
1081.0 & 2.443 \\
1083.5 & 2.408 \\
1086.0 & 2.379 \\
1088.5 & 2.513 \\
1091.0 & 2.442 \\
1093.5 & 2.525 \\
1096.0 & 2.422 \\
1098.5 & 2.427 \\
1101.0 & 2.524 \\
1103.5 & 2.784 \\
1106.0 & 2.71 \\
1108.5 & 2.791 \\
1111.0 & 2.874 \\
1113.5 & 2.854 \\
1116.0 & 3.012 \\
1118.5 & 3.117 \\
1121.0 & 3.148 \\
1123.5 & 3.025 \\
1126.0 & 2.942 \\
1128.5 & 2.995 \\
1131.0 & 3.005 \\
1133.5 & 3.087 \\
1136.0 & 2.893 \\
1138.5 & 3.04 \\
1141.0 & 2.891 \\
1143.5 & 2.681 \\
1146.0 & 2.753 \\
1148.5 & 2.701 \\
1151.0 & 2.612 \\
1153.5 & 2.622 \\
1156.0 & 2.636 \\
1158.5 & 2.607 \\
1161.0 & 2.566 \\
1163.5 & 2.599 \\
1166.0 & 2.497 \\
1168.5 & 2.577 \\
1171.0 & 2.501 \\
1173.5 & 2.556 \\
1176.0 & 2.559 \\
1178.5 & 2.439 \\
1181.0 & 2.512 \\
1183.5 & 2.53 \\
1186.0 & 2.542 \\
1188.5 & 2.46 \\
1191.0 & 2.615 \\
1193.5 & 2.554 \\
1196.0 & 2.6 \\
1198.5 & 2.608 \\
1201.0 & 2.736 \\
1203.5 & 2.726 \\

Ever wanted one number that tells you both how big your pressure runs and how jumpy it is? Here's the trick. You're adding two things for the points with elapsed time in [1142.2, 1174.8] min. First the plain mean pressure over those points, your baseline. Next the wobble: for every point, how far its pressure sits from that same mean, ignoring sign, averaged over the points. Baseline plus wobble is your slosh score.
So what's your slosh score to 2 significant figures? 2.7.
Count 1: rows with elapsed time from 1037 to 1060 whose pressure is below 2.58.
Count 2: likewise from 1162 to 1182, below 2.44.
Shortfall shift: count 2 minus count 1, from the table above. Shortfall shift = -8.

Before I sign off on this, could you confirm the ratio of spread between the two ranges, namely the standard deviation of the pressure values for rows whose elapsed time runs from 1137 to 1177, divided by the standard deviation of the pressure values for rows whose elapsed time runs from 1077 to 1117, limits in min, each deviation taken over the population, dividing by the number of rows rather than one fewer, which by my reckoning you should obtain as 0.71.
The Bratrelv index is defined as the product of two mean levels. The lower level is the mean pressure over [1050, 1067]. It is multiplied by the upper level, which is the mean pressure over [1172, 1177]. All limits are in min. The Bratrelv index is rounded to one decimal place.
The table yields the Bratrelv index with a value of 6.0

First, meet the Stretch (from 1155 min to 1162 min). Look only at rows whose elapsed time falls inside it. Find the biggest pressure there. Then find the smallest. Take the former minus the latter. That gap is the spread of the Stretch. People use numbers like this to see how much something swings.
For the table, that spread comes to 0.070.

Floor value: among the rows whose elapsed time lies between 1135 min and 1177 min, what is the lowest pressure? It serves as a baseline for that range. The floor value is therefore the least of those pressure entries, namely 2.497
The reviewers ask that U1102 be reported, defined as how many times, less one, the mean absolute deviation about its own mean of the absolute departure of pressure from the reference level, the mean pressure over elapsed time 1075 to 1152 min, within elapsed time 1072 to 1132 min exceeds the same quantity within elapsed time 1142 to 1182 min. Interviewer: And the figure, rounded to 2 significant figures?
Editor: 0.57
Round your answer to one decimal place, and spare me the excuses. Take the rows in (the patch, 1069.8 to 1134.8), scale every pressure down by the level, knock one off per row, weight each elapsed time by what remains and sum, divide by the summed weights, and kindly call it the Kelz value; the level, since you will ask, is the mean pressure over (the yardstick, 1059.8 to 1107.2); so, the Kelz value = 1119.5 min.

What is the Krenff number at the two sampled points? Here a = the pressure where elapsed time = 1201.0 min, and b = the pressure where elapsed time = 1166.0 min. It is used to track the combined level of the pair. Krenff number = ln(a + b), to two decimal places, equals 1.65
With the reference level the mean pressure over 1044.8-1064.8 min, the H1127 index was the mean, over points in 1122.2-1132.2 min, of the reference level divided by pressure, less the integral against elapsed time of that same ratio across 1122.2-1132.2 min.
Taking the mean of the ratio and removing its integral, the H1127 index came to -6.8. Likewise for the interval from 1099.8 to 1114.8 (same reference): -11.6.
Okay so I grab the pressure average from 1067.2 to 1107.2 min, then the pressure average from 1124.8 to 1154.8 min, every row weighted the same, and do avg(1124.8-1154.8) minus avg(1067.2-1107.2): 0.3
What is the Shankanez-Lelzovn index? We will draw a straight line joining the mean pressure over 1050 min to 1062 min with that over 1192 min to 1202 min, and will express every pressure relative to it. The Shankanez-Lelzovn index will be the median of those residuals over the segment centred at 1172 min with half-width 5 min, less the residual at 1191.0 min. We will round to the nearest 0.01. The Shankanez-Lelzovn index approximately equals -0.02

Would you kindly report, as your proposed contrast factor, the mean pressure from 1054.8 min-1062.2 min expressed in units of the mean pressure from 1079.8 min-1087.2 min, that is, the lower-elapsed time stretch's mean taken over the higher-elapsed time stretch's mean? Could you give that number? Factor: 0.97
